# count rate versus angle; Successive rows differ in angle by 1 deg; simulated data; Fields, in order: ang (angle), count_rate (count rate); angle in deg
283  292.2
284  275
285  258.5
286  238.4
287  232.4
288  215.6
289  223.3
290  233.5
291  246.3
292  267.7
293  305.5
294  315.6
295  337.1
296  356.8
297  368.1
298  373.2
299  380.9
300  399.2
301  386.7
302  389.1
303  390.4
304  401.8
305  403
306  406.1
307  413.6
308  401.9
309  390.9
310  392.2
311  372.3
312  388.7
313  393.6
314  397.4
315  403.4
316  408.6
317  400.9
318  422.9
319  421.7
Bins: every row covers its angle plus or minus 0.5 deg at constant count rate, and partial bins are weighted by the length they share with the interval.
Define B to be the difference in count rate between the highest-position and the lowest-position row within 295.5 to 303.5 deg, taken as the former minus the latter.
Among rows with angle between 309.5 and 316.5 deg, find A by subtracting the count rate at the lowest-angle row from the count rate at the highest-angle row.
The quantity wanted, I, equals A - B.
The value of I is -17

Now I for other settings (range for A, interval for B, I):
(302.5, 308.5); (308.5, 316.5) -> -6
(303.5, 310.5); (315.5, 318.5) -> -24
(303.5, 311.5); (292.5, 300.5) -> -123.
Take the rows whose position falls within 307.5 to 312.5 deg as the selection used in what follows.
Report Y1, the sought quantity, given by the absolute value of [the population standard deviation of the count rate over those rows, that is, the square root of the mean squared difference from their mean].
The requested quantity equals 10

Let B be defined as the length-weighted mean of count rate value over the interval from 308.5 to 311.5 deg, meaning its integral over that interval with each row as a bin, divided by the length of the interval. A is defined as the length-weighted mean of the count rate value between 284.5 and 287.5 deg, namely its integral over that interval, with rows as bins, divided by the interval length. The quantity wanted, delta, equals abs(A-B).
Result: 142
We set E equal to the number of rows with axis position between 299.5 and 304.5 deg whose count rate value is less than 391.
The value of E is 3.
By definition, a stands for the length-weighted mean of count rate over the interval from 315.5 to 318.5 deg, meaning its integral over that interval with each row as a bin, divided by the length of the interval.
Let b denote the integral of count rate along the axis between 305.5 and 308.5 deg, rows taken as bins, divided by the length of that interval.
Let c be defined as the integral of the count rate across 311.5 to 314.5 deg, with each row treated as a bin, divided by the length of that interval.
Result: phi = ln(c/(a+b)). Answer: -0.7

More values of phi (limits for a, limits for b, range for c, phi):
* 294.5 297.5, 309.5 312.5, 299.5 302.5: -0.6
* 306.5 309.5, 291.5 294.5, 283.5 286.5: -1.0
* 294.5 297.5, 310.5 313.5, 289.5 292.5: -1.1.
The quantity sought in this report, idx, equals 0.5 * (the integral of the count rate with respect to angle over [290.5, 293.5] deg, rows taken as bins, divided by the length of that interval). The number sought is 137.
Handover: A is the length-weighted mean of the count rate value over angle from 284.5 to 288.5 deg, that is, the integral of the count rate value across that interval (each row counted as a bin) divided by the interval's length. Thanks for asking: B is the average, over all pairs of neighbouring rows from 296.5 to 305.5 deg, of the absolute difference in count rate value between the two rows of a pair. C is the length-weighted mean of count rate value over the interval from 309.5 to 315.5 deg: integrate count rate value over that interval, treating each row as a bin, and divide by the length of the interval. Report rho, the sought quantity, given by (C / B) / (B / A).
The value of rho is 1649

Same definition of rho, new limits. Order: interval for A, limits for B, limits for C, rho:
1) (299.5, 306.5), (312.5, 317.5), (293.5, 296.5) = 4144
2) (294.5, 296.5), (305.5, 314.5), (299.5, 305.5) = 1499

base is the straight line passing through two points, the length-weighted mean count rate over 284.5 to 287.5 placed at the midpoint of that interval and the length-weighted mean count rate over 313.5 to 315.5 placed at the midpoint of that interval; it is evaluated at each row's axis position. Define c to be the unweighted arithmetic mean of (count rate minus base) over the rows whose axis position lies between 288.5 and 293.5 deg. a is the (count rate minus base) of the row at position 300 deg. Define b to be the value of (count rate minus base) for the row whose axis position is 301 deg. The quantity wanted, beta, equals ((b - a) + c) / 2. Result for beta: -17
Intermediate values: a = 79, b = 61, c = -15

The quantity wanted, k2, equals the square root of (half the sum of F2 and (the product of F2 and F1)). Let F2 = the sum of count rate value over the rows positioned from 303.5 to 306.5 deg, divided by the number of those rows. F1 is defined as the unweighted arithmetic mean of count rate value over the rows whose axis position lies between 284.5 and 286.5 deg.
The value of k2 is 224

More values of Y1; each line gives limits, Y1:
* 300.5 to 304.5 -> 6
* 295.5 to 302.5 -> 13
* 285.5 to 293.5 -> 27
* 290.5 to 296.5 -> 38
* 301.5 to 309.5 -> 8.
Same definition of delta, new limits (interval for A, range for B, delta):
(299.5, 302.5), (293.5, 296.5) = 55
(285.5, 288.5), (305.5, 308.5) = 178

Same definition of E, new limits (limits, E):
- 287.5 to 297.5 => 10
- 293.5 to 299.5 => 6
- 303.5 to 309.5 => 1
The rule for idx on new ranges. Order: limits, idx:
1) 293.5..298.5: 175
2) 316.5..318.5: 206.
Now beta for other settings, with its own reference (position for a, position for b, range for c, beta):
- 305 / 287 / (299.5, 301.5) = -1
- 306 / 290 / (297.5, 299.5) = -10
